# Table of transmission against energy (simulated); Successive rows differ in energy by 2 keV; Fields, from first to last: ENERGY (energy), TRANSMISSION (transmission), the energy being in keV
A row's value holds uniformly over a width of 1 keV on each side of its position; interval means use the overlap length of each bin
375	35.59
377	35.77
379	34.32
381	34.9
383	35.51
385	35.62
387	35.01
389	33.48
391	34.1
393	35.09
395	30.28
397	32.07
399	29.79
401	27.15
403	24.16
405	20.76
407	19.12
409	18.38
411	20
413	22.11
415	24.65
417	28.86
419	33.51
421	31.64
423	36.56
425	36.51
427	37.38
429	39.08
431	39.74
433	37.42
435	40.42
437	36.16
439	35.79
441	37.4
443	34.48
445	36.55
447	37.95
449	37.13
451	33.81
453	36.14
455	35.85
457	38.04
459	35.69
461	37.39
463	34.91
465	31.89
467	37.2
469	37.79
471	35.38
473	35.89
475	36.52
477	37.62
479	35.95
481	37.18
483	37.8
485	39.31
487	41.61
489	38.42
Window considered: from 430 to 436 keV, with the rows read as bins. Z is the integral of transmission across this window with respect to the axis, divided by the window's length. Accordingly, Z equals 39.2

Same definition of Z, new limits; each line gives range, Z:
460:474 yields 35.8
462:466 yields 33.4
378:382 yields 34.6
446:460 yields 36.4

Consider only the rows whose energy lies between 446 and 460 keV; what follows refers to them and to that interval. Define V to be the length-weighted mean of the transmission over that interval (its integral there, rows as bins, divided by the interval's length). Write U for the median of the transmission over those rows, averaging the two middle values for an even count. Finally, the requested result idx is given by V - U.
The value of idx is 0.2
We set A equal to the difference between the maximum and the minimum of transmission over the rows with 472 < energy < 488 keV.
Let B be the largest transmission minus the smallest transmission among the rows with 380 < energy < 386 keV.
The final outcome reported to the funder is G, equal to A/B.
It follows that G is 7.9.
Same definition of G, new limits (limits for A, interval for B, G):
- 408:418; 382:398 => 2.0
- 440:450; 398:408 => 0.3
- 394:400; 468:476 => 0.9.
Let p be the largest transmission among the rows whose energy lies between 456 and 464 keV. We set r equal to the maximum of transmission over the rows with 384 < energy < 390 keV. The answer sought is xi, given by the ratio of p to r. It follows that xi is 1.07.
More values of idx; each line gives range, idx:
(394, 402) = -0.2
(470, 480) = 0.3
